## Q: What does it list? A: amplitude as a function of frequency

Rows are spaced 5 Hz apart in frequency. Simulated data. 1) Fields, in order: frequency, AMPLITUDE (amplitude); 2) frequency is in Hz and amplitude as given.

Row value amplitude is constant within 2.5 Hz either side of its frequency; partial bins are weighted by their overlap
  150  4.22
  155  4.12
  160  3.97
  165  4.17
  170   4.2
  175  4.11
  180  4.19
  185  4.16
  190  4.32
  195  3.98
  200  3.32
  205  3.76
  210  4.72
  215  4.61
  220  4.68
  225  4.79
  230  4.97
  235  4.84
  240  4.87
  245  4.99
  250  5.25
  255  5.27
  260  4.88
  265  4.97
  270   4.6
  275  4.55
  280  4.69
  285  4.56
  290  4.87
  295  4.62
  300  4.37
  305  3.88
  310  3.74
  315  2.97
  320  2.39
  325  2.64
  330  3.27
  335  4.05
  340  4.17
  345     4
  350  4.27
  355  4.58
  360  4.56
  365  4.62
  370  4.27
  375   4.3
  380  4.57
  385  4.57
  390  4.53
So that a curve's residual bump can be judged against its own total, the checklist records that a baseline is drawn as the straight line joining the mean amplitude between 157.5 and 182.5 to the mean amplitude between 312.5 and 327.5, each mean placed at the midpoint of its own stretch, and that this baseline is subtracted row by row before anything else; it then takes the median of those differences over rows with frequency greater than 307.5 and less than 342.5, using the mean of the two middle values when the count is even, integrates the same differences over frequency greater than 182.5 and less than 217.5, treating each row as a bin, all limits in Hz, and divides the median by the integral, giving 0.069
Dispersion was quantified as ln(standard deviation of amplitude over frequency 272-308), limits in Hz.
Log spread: -1.2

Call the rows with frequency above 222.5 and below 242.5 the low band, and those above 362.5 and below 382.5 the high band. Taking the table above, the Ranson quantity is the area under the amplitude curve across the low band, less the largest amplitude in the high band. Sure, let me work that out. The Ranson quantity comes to 92.7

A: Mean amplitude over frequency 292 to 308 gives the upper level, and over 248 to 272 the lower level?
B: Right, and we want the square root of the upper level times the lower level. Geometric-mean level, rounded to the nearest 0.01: 4.63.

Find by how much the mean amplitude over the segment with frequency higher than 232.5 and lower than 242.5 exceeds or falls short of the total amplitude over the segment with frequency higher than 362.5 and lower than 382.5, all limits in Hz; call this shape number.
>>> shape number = -13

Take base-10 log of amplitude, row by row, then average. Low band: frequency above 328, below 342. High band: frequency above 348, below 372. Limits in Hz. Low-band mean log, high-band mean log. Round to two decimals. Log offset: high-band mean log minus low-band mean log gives 0.07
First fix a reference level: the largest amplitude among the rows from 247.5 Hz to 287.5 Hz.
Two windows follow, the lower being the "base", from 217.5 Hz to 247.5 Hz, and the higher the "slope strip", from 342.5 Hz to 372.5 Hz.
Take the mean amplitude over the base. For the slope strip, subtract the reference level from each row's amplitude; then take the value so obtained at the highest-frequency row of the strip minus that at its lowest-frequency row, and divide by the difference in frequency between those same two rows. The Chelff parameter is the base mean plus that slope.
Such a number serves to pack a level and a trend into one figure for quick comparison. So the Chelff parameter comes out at 4.87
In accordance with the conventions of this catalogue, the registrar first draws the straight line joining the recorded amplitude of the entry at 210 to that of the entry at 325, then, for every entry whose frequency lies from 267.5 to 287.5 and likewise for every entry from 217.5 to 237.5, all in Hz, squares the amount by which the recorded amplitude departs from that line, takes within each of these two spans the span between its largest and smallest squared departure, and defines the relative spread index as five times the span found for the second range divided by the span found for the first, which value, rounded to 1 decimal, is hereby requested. 3.0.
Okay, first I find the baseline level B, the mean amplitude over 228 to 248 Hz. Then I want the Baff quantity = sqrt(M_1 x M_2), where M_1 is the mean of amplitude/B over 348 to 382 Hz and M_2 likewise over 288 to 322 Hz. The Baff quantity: 0.84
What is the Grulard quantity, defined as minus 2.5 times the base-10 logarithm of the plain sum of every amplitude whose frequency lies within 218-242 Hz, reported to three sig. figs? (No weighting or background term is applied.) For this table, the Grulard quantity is -3.46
